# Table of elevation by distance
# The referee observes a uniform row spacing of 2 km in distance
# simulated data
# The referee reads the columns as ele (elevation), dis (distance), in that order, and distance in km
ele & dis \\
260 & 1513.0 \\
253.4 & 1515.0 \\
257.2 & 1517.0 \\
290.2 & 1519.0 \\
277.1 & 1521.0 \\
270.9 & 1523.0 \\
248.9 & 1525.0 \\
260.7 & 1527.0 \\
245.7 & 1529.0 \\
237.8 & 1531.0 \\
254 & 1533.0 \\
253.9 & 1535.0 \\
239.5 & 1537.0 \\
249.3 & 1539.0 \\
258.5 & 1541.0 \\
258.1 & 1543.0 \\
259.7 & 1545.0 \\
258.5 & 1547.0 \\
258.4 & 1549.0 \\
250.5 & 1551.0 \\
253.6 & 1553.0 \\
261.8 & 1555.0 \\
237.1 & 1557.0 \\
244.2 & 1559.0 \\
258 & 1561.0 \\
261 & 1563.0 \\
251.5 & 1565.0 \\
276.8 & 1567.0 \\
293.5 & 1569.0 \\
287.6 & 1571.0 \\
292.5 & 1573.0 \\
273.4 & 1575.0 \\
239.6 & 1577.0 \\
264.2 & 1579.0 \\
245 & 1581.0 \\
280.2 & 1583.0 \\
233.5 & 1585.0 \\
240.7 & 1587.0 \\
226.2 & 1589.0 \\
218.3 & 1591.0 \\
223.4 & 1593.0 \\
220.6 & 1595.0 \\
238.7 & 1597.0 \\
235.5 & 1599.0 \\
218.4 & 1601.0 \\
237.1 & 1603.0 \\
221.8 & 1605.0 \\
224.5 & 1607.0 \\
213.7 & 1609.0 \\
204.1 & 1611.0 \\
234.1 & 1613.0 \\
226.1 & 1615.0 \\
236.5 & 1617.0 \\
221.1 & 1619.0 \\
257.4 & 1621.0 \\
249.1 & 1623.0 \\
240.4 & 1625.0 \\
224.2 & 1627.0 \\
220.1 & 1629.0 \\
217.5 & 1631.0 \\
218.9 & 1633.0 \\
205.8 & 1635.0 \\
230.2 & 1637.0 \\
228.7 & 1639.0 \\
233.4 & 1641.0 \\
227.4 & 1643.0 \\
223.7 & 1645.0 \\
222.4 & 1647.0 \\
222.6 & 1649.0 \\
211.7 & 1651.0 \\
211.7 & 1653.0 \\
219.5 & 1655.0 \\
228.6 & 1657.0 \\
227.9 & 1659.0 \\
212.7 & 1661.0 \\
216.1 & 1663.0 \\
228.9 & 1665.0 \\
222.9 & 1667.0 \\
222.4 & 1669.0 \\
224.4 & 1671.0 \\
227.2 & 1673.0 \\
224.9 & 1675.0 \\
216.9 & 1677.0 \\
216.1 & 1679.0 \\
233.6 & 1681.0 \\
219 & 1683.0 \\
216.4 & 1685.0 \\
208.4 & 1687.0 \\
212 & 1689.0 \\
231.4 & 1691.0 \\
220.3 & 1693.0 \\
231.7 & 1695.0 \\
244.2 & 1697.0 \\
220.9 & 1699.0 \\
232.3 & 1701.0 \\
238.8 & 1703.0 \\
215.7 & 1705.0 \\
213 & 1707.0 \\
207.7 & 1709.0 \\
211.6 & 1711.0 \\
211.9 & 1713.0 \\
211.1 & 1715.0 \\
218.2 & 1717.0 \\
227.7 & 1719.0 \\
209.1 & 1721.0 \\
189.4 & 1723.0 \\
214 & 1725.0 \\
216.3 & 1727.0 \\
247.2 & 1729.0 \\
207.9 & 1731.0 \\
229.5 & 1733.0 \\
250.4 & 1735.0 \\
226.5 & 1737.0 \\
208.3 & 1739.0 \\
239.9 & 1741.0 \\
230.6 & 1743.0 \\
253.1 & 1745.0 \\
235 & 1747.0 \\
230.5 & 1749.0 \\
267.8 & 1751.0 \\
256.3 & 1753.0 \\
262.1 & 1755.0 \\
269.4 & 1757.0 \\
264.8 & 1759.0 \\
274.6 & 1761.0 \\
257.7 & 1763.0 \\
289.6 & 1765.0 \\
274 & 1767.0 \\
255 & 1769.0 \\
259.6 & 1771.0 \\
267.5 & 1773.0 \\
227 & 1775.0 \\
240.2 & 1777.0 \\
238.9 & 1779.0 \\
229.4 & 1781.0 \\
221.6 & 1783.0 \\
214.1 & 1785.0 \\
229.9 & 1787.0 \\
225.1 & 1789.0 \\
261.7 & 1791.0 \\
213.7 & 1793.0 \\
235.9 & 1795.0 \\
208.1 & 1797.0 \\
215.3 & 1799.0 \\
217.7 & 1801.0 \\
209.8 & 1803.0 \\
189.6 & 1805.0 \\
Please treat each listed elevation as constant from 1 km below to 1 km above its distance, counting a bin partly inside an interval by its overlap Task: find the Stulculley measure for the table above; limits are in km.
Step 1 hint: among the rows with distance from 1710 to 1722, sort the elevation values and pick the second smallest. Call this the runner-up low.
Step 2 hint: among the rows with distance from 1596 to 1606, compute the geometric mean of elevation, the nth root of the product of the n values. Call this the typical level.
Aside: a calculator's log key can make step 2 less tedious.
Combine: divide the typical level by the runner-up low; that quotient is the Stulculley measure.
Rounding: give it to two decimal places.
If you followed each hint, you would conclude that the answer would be 1.09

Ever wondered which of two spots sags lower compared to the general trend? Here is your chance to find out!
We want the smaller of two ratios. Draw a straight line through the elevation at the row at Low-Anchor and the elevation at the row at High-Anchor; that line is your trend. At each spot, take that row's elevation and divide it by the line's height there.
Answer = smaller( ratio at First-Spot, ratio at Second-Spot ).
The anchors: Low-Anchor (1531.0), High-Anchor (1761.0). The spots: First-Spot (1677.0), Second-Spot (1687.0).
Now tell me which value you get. 0.79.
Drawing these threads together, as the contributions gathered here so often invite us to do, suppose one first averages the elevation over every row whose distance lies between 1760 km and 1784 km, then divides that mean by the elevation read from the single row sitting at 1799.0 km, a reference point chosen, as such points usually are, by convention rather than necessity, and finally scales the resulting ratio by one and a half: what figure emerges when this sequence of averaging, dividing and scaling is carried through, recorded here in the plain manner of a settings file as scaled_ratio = 1.76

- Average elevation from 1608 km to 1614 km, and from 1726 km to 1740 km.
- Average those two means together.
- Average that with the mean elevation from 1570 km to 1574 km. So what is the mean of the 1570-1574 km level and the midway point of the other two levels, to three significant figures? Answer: 256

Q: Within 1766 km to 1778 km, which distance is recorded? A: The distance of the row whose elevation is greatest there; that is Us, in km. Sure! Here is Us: 1767.0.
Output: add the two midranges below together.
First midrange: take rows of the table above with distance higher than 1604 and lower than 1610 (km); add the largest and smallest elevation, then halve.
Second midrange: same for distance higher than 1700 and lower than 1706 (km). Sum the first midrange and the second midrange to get 446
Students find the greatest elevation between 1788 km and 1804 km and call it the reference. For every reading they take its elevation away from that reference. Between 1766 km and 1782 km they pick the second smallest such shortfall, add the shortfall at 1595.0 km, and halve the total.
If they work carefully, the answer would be 18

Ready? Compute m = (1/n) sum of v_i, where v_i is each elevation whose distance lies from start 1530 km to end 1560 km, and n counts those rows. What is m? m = 252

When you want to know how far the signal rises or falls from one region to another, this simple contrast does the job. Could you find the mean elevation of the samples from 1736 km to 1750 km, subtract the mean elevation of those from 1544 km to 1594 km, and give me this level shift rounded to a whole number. -24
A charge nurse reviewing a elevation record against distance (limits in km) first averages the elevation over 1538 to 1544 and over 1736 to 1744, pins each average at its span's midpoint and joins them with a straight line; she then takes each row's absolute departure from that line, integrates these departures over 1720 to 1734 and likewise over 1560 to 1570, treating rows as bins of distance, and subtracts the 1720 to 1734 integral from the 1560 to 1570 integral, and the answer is -89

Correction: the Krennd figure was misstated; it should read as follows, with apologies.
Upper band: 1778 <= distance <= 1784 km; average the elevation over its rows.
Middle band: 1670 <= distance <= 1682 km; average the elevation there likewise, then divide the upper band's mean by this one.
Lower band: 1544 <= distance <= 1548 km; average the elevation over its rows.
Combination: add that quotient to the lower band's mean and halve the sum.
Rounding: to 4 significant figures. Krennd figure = 130.1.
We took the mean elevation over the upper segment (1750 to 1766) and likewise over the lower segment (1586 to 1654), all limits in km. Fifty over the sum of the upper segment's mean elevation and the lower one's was 0.101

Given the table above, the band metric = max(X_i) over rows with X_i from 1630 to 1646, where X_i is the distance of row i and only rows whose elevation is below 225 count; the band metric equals 1645.0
